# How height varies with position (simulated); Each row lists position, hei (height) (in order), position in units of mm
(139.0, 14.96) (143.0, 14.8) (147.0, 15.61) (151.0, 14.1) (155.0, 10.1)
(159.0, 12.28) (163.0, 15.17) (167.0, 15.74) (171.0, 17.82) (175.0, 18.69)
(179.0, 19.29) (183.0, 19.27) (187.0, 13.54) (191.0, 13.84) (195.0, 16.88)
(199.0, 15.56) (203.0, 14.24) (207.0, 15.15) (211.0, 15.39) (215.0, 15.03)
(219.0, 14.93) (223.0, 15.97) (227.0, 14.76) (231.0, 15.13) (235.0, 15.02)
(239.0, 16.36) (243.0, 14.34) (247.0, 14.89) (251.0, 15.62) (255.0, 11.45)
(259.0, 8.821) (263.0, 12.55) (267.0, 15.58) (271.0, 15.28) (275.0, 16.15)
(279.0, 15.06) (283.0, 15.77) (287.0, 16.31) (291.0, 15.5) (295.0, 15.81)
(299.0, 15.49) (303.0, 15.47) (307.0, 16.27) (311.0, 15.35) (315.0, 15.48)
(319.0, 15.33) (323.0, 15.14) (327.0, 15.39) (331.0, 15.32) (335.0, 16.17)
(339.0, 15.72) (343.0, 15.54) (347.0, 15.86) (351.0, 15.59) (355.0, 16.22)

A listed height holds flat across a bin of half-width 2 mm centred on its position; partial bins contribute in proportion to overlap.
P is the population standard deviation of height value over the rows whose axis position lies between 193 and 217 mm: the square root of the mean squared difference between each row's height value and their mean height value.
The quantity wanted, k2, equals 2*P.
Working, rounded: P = 0.8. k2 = 2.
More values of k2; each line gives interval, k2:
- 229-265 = 5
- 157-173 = 4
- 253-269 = 5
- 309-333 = 0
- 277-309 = 1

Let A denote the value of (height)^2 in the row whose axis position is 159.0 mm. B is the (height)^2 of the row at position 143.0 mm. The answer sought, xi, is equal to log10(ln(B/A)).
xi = -0.43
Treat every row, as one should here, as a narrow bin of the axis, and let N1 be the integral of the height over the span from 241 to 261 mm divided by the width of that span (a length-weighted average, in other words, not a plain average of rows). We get 13.0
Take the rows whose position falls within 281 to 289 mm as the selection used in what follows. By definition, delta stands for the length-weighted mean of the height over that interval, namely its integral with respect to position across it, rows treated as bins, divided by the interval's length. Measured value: 16.0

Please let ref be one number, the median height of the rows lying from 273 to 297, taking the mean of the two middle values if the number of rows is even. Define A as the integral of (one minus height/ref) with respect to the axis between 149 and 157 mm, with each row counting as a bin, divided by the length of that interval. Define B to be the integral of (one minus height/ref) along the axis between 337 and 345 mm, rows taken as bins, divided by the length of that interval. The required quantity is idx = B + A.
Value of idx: 0.24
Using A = 0.234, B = 0.01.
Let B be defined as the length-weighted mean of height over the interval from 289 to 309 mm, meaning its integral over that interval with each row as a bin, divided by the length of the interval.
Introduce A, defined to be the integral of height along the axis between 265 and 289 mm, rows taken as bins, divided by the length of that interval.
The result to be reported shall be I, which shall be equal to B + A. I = 31.4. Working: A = 15.7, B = 15.7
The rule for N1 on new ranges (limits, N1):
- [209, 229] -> 15.2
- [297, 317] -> 15.6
